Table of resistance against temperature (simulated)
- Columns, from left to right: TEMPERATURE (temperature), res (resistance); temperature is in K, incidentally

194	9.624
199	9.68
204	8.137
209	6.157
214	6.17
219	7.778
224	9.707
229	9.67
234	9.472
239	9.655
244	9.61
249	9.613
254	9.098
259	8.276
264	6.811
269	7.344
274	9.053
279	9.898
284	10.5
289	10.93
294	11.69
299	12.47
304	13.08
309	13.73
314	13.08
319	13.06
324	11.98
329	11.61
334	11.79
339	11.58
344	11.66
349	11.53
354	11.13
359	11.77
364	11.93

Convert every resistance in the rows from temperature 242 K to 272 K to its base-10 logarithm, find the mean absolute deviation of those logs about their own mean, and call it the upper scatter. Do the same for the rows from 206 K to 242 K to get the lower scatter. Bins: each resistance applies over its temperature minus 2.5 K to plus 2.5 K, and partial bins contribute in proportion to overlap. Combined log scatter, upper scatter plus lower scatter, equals 0.13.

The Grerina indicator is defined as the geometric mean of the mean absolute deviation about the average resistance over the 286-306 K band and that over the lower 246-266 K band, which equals 0.81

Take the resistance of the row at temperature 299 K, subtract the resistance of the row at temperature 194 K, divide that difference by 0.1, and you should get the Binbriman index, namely 28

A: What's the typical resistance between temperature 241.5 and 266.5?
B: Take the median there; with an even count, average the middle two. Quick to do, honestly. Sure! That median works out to 9.1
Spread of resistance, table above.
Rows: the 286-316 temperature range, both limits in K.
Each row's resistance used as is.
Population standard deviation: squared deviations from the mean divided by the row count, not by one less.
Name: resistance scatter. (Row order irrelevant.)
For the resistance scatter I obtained 0.94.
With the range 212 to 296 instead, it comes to 1.41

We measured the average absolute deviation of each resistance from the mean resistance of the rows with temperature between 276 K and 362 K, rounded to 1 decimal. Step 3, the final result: 0.7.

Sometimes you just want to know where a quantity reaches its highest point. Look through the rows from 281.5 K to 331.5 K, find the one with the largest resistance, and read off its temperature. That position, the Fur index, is 309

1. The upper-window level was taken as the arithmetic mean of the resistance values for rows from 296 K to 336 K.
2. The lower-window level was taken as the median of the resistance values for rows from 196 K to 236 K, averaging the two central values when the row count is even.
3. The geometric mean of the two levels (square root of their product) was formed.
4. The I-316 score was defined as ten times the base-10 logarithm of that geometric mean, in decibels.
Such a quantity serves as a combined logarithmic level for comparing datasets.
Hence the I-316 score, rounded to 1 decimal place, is 10.2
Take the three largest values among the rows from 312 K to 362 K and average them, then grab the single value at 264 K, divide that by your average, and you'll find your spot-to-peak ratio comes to 0.54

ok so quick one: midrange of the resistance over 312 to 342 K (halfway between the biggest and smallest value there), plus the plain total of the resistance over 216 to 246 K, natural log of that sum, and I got 4.22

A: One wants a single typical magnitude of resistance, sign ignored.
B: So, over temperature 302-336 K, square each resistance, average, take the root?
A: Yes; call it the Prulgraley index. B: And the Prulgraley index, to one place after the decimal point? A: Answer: 12.6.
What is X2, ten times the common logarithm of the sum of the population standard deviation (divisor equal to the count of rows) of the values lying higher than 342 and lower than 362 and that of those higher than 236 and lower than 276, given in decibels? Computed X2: 1.0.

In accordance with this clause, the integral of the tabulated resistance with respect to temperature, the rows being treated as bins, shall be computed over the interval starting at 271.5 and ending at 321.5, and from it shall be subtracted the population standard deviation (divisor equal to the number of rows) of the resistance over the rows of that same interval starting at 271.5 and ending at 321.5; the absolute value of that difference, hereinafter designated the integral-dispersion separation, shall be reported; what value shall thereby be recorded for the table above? 586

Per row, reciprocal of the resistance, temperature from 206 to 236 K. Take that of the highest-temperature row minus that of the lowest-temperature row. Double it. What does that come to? -0.11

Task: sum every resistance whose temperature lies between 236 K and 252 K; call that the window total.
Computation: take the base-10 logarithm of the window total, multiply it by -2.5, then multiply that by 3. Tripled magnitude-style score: -11.0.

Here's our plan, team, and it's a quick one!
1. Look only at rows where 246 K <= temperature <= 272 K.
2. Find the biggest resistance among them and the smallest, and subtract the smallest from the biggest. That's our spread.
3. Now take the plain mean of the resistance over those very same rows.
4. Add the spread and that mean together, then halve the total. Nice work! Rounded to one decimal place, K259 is 5.5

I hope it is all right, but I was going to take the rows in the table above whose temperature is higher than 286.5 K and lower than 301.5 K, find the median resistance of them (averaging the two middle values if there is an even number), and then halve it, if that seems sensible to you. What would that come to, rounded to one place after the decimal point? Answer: 5.8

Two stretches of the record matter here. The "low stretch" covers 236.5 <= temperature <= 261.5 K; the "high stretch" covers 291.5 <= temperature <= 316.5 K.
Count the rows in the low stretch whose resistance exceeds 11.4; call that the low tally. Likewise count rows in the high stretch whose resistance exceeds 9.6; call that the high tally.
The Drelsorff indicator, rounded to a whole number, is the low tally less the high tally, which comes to -5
